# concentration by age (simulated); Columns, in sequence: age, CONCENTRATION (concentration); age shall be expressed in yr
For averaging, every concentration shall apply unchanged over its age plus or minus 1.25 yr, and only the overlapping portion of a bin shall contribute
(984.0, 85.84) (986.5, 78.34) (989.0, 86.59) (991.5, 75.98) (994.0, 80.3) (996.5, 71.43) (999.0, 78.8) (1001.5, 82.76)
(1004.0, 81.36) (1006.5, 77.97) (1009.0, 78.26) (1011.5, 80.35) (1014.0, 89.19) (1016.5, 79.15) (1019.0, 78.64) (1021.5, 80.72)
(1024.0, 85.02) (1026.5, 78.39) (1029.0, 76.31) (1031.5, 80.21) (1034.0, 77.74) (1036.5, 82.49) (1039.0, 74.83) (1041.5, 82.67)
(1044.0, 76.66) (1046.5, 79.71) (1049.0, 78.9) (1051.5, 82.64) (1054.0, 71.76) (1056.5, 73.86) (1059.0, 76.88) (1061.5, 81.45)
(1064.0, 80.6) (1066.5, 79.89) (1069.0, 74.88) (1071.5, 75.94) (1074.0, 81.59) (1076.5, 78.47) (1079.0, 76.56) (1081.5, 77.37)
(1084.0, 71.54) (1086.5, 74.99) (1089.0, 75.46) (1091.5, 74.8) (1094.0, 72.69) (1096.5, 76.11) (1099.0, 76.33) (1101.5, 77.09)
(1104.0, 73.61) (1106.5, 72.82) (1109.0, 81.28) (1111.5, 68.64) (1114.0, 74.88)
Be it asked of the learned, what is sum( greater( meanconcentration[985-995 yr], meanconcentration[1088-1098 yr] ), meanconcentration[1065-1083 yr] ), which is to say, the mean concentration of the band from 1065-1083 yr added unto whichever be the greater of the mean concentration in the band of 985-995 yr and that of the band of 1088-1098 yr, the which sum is 158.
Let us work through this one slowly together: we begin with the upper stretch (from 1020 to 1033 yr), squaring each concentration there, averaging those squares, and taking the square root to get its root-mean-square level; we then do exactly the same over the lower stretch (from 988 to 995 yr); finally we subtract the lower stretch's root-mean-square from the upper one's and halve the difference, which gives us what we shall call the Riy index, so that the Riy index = -0.4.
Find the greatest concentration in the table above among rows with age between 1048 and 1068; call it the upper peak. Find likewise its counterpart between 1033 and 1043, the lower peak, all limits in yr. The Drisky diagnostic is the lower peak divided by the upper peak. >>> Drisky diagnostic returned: 1.00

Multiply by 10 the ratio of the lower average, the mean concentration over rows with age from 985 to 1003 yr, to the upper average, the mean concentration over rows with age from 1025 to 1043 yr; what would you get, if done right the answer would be 10.0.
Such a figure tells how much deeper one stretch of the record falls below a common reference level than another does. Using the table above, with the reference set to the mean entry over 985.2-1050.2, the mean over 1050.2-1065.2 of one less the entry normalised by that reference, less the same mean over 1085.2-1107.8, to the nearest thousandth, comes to -0.037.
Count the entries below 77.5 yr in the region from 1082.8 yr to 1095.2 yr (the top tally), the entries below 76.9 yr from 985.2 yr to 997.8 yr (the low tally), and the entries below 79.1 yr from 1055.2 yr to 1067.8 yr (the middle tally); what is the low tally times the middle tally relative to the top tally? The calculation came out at 0.80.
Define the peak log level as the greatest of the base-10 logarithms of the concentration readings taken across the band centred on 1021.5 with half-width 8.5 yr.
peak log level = 1.950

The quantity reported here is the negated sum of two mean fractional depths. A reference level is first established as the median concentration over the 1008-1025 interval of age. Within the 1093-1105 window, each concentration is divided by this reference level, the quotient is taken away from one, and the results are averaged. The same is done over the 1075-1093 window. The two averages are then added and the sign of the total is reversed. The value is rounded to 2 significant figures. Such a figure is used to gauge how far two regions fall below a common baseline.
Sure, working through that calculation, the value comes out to -0.12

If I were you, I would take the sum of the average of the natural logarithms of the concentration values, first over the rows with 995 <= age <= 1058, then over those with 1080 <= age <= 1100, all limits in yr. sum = 8.687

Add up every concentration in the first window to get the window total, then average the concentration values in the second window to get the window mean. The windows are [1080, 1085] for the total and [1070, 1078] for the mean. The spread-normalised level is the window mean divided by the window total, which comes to 0.53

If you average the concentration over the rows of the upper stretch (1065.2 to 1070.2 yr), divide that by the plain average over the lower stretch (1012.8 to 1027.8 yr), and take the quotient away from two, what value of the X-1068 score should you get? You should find 1.05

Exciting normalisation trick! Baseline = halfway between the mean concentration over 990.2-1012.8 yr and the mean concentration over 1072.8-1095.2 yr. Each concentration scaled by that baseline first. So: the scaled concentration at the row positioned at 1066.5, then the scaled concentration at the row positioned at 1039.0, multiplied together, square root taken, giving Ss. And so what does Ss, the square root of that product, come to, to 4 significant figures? 1.001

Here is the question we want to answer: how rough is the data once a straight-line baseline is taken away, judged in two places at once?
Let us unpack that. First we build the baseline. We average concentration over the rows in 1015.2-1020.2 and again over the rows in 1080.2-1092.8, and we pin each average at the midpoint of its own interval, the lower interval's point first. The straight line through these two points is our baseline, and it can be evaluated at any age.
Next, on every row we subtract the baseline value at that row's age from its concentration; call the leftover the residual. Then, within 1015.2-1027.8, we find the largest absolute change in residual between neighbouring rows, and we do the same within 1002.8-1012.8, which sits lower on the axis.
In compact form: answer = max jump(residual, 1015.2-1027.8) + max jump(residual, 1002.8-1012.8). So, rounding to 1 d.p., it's 9.7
